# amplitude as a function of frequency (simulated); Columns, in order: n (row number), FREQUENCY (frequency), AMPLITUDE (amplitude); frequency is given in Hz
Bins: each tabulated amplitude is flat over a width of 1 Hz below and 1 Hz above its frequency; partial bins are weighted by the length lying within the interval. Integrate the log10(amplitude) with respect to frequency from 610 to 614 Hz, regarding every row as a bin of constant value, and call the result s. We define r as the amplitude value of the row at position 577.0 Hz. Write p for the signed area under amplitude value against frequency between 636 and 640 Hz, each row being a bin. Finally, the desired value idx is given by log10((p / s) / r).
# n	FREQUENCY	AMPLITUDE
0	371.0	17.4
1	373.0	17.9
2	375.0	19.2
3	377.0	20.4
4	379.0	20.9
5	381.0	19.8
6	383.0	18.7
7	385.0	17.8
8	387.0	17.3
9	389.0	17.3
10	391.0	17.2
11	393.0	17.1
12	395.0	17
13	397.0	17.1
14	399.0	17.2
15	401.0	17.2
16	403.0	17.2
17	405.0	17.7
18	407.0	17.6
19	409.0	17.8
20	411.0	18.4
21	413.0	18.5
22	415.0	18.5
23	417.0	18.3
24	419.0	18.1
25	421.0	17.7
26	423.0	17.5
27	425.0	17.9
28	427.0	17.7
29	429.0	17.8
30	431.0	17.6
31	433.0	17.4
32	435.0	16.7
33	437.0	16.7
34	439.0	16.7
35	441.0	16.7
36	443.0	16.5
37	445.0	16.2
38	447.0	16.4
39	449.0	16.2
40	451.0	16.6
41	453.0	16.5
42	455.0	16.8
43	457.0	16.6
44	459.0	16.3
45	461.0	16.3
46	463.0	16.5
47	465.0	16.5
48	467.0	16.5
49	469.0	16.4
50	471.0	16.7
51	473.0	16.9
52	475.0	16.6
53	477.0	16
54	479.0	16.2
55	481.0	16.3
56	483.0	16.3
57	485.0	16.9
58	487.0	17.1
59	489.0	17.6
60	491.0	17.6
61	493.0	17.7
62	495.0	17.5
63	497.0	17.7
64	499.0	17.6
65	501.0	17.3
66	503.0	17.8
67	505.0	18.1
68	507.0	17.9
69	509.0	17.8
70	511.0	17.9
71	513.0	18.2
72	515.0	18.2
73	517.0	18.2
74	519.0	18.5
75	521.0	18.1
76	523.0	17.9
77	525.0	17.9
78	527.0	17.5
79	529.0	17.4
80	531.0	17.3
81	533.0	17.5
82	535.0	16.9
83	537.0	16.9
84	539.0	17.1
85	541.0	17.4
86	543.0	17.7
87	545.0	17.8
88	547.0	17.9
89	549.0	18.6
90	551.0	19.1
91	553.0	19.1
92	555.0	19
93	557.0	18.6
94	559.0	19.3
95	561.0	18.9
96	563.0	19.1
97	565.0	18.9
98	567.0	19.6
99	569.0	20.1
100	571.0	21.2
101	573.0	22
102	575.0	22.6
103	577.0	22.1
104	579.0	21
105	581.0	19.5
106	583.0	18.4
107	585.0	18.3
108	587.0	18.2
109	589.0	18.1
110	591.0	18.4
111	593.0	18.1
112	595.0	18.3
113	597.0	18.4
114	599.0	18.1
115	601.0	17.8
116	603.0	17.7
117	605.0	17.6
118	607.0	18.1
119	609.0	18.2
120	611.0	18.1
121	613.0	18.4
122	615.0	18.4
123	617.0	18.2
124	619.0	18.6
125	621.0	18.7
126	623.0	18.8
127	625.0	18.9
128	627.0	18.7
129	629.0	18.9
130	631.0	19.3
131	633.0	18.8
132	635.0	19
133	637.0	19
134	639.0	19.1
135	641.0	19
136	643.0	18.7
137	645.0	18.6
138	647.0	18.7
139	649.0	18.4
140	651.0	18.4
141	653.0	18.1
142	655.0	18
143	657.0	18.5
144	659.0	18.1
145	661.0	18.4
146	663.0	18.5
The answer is -0.165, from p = 76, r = 22.1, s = 5.04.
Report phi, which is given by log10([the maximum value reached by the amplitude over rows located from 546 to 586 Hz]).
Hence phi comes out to 1.35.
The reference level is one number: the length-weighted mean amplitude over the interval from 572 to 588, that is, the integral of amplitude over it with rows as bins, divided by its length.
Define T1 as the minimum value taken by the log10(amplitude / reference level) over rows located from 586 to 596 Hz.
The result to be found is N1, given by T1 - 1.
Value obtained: -1.05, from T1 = -0.049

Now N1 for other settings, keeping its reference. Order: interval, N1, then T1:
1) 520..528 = -1.06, -0.064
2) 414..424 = -1.06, -0.064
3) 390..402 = -1.08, -0.076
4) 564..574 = -1.03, -0.030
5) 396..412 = -1.07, -0.074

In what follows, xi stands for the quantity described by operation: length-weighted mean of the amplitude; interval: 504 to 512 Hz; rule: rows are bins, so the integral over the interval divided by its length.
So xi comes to 17.9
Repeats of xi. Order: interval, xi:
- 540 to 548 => 17.7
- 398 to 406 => 17.3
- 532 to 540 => 17.1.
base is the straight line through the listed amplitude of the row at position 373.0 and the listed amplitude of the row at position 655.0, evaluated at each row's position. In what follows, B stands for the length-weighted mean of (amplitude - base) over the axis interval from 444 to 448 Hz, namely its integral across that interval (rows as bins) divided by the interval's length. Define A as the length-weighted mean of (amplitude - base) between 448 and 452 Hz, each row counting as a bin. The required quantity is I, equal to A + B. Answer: -3.2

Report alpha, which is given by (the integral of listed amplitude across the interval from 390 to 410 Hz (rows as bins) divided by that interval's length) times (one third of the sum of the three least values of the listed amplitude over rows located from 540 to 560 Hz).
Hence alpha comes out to 305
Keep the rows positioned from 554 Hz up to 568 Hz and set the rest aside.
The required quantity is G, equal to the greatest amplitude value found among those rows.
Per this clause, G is 19.6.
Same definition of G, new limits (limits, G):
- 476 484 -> 16.3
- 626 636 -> 19.3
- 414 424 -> 18.5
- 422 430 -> 17.9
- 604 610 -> 18.2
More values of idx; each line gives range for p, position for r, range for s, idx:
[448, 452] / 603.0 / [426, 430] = -0.130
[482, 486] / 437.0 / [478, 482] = -0.086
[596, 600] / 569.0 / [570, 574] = -0.167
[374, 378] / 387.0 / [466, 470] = -0.026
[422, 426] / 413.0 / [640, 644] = -0.125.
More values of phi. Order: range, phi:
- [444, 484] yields 1.23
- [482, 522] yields 1.27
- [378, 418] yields 1.32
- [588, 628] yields 1.28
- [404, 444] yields 1.27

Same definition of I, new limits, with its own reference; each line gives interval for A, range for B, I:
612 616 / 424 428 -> 0.3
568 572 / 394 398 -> 1.8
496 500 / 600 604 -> -0.5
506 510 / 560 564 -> 0.9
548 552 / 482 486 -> -0.5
